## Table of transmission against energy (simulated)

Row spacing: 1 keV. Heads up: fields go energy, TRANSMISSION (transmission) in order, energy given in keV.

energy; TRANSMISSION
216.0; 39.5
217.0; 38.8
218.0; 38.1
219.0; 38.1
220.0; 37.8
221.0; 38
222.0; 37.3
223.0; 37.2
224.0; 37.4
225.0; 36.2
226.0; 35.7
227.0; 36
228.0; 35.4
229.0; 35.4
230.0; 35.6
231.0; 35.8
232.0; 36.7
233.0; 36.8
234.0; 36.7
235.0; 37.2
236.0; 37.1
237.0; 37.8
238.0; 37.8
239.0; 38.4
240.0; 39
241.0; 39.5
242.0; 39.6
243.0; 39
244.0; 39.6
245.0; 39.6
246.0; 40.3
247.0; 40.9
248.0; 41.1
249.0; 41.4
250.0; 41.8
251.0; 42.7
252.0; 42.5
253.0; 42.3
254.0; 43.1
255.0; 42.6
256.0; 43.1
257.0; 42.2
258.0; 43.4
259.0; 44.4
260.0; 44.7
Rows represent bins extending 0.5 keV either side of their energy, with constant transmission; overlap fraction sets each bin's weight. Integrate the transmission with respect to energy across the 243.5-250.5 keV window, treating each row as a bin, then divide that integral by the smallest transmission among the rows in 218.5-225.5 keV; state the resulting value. 7.86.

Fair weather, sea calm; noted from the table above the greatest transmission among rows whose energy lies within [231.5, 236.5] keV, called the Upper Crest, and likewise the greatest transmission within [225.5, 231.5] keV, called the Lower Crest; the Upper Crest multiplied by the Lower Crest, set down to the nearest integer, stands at 1339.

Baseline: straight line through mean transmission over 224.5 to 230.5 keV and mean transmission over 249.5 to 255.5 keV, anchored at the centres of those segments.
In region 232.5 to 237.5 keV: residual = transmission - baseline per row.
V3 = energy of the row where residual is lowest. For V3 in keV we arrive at 236.0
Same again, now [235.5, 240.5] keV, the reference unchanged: 236.0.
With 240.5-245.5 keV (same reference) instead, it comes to 243.0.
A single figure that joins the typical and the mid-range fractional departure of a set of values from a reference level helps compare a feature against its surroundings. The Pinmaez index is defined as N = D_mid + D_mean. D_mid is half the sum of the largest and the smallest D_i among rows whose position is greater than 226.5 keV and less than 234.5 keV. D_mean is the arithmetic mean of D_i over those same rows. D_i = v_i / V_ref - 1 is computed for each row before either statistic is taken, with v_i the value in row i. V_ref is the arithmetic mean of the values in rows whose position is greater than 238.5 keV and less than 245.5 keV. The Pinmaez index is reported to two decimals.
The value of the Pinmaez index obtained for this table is -0.16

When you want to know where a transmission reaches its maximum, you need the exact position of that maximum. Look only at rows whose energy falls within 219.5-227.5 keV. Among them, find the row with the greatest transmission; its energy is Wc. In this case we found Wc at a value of 221.0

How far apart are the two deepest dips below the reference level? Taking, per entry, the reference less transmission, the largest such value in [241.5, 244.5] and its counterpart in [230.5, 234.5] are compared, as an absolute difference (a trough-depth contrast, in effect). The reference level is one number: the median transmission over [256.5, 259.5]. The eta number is 3.2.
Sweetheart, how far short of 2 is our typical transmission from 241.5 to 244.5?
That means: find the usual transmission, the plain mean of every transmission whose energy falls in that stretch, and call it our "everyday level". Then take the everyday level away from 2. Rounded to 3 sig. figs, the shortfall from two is -37.4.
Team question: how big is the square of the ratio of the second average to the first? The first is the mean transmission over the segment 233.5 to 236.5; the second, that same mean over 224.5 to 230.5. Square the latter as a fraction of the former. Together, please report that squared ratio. 0.93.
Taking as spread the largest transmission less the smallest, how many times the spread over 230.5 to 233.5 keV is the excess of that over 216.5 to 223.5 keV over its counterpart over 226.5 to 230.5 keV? 1.0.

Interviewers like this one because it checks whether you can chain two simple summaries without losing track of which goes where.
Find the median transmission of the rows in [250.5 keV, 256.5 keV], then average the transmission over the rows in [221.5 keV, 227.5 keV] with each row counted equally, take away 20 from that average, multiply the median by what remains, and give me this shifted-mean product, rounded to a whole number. 709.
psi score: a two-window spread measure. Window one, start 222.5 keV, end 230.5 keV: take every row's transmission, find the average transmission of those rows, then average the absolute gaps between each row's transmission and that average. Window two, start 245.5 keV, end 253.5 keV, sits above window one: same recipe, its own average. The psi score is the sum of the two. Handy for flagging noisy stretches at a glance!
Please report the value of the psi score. 1.32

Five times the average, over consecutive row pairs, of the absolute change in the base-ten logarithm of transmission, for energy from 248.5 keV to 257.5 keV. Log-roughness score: 0.0281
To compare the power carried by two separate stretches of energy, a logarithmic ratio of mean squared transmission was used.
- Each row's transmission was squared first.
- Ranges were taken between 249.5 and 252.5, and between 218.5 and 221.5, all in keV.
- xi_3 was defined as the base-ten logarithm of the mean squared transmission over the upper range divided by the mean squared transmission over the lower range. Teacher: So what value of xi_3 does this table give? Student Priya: 0.09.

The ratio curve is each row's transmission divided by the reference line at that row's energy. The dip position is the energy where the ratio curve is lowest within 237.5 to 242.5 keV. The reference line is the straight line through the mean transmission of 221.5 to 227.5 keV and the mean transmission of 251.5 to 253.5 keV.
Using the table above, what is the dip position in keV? 238.0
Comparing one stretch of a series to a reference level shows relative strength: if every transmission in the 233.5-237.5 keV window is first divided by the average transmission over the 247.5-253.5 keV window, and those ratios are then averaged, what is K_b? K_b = 0.89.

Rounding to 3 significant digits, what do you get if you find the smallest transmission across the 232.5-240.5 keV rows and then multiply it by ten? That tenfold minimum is 367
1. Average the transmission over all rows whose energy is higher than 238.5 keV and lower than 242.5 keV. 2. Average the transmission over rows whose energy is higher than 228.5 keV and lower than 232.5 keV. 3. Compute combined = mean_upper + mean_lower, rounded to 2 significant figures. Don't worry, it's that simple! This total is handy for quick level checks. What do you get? 75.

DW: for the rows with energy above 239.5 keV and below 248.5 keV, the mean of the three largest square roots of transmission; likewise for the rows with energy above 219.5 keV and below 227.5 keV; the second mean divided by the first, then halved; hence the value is 0.481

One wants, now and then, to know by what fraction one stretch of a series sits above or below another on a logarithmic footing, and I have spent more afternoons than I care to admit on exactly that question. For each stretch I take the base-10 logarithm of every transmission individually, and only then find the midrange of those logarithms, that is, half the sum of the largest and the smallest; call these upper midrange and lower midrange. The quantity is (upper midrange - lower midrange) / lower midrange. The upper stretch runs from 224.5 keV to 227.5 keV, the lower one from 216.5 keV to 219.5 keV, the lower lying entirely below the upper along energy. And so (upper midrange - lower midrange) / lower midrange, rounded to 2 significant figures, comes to -0.018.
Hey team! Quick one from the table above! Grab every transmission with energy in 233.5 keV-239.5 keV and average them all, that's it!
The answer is 37.5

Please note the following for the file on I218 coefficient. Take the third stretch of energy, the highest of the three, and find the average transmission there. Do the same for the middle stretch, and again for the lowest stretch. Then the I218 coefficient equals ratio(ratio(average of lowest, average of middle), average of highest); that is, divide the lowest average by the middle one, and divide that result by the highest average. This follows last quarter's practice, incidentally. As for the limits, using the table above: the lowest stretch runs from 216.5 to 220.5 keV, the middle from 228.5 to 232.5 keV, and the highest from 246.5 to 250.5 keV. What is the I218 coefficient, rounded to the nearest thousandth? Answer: 0.026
